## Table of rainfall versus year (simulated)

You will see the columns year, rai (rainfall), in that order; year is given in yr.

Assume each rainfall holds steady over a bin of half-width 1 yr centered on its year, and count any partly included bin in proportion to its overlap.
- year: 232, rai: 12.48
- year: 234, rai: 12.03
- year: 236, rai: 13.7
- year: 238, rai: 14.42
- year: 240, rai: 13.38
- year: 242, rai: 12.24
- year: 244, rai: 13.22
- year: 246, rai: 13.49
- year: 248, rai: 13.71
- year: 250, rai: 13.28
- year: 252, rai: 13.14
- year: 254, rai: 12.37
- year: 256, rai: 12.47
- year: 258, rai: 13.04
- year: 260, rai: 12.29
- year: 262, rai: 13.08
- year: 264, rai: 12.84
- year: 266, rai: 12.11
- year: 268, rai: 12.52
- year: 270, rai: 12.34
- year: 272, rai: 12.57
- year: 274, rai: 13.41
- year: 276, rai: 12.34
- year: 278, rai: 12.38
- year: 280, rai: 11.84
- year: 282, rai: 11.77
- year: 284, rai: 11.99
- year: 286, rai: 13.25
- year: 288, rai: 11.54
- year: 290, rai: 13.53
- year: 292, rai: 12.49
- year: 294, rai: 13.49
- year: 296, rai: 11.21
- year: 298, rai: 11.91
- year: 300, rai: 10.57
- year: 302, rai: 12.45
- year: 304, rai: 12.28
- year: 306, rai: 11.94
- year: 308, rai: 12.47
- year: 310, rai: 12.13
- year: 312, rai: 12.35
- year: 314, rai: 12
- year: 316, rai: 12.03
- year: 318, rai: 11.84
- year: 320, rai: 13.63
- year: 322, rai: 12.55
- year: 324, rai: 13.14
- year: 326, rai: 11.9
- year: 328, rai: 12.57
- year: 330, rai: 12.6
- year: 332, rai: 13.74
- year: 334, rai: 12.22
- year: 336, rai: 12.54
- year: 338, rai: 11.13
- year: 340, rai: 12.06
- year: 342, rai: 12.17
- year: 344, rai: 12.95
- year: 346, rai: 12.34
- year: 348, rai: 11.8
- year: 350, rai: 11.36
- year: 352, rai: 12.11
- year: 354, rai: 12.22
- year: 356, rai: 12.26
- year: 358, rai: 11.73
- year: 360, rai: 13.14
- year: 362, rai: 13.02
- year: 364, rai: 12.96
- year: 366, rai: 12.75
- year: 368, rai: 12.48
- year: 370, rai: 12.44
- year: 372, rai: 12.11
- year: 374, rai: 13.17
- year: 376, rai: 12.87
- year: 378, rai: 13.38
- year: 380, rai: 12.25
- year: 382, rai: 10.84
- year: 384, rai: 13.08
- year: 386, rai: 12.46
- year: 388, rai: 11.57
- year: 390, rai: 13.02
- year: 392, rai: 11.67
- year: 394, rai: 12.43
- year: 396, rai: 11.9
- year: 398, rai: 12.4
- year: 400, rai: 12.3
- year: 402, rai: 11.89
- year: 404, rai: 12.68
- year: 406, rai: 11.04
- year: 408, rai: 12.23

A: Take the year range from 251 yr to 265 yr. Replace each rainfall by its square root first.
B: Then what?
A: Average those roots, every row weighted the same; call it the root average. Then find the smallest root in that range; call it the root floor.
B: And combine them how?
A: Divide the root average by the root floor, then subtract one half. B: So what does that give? 0.518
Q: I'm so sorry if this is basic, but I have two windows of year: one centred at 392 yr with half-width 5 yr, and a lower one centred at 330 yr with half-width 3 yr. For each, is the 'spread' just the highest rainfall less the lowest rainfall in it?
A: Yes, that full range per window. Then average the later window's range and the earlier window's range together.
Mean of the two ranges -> 1.31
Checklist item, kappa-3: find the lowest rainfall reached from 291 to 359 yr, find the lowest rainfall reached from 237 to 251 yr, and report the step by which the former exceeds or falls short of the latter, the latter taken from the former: -1.7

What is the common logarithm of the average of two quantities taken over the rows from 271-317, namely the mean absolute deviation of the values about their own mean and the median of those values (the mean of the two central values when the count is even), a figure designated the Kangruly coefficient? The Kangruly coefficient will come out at 0.806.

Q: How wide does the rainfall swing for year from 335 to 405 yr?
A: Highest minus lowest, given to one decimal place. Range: 2.5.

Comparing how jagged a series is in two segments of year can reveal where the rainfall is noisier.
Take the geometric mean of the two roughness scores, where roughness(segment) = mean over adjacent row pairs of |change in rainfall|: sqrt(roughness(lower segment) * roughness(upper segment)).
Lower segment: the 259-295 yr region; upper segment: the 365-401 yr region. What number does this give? 0.76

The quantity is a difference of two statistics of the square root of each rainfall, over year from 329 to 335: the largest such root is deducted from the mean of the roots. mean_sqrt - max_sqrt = -0.123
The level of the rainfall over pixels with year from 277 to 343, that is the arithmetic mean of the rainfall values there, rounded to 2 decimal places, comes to 12.29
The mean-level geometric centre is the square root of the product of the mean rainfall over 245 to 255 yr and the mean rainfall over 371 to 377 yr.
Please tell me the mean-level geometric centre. 13.0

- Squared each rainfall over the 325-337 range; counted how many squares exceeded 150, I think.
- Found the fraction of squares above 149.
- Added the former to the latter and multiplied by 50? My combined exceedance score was 242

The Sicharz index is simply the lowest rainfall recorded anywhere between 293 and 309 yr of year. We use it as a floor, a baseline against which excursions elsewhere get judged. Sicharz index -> 10.57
